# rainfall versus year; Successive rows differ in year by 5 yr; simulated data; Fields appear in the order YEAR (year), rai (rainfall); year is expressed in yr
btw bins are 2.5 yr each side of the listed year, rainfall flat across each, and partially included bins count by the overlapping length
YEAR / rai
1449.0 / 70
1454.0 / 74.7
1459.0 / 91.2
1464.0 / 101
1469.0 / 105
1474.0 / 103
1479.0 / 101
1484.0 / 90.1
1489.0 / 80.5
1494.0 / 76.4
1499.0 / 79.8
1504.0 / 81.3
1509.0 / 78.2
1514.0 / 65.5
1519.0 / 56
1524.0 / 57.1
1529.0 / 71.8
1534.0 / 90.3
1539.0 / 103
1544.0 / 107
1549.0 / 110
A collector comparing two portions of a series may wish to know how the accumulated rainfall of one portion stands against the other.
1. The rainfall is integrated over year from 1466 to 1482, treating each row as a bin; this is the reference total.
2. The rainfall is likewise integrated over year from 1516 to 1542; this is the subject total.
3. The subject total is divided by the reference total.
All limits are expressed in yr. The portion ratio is 1.2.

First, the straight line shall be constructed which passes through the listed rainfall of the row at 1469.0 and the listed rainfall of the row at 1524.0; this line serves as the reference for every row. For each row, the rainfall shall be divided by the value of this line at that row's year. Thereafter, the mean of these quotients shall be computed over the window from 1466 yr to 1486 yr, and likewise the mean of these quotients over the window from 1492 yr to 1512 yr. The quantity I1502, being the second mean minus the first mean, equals 0.02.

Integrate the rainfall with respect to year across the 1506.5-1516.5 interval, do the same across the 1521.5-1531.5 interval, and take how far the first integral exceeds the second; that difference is 74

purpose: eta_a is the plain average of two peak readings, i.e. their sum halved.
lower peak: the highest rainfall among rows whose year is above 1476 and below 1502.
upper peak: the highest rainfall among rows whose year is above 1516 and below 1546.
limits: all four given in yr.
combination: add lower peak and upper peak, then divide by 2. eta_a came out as 104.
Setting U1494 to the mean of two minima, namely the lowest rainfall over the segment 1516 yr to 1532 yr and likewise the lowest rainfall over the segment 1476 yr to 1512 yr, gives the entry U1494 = 66.2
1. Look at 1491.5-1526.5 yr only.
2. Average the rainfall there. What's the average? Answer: 71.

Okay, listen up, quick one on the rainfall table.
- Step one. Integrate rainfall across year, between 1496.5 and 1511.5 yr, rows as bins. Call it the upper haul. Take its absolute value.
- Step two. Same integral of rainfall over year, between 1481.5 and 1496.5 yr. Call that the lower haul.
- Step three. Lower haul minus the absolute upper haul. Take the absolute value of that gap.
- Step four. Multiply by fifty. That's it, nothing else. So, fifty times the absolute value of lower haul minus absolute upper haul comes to 1925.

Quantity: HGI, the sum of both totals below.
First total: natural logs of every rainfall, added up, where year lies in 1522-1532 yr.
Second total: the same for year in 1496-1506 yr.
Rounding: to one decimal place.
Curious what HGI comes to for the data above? 17.1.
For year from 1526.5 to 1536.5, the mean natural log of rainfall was 4.39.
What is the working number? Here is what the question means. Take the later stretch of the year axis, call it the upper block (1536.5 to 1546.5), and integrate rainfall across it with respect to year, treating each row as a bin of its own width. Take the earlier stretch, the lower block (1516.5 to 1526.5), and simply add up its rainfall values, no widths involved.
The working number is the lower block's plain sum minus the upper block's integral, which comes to -937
